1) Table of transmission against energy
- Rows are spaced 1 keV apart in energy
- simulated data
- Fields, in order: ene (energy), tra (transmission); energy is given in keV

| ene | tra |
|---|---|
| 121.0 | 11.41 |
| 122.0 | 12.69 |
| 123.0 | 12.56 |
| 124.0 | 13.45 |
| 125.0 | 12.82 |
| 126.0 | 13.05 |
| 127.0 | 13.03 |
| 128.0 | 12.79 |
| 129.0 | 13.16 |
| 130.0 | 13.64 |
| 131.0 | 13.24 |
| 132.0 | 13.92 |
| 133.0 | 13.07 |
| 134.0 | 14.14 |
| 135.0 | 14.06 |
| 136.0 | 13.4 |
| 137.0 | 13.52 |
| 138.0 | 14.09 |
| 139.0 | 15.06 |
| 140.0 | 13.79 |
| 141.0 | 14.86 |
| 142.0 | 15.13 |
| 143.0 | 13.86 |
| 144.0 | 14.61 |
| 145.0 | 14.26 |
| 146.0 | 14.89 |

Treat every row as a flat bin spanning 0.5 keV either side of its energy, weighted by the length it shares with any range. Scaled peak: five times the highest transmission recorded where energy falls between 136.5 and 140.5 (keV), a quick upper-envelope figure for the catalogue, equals 75.3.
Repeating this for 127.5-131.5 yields 68.2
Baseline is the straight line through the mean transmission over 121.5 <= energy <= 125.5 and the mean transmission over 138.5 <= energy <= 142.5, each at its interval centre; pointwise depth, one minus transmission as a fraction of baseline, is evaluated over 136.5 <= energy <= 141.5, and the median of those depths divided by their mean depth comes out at 1.23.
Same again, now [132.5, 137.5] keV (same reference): 1.67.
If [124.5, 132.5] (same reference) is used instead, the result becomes 1.07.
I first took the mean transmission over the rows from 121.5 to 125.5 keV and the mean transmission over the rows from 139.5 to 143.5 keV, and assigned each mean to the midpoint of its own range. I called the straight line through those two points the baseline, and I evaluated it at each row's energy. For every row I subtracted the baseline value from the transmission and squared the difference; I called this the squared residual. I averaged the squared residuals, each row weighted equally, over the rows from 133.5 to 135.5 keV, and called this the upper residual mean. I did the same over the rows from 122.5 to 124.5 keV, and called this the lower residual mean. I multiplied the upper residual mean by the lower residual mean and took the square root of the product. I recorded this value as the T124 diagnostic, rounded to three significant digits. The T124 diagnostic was 0.125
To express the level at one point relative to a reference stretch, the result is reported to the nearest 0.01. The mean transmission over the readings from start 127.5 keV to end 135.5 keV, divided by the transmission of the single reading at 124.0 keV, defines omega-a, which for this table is 1.00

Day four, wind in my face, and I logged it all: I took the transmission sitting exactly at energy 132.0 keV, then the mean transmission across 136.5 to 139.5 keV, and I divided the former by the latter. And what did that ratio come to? 0.979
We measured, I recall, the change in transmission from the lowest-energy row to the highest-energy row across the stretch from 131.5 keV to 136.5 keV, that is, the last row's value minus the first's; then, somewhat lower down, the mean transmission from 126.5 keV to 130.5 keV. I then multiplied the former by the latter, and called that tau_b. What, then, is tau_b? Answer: -7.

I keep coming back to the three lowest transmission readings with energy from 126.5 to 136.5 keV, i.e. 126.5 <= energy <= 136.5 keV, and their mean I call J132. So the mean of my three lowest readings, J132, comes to 13.0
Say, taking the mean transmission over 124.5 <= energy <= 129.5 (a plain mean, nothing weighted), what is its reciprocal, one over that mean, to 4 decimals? 0.0771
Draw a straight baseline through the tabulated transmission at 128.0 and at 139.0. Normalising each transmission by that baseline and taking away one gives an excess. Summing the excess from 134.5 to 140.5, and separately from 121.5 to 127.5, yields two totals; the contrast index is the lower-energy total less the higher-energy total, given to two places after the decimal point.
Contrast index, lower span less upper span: 0.74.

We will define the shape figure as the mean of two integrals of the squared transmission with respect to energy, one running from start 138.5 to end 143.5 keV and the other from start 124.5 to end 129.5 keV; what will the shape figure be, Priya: 950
